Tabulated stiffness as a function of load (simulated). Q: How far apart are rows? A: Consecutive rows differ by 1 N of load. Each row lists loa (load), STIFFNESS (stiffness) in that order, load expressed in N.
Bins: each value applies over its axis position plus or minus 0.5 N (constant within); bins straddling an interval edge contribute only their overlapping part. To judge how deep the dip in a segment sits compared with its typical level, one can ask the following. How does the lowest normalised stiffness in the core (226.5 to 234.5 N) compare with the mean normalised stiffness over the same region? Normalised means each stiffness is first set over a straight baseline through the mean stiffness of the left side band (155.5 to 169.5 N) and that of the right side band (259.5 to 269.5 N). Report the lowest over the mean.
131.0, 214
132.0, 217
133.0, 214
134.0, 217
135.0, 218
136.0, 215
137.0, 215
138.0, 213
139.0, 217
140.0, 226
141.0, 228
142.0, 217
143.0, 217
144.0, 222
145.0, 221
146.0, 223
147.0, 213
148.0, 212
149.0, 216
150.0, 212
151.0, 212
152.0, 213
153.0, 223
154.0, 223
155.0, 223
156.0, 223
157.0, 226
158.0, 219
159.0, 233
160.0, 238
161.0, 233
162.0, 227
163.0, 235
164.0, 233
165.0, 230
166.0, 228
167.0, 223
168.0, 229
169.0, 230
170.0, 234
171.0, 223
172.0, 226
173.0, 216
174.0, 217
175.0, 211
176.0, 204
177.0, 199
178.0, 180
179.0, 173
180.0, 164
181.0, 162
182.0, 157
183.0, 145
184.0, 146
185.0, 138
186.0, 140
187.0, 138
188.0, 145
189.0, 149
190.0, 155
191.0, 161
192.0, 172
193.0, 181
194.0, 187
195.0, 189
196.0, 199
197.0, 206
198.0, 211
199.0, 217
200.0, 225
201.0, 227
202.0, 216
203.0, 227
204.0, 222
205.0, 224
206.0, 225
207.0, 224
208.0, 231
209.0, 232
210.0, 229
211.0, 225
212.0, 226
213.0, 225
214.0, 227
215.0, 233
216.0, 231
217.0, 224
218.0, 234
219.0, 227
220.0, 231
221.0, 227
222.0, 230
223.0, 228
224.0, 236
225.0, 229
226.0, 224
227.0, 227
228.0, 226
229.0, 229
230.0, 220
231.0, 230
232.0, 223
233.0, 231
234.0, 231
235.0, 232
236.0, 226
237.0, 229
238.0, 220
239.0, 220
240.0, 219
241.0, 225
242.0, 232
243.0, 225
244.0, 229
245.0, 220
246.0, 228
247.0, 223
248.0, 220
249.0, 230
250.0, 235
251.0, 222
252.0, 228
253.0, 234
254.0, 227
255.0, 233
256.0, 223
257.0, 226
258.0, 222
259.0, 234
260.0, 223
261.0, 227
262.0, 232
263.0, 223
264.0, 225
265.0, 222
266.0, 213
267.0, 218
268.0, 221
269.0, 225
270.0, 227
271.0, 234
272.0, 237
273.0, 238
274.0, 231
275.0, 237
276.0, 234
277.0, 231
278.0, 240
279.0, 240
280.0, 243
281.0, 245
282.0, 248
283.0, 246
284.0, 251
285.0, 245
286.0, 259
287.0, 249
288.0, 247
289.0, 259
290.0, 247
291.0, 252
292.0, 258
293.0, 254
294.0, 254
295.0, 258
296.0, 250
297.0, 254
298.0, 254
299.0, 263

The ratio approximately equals 0.968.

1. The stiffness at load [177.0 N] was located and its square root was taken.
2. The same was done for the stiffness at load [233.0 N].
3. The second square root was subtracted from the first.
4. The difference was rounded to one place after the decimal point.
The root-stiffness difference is -1.1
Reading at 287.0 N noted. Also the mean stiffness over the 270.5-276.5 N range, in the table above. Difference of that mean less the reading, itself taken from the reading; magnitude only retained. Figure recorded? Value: 263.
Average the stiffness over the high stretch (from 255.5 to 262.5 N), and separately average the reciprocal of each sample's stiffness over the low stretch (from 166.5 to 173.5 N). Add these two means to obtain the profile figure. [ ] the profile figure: 227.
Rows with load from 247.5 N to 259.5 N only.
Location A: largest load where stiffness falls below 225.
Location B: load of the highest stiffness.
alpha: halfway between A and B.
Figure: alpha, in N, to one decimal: 254.0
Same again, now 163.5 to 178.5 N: 174.0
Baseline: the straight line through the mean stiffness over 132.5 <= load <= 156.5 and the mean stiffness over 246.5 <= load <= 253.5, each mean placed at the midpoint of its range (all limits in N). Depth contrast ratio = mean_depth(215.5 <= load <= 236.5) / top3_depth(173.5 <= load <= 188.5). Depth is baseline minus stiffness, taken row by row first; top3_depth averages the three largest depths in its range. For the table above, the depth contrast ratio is -0.04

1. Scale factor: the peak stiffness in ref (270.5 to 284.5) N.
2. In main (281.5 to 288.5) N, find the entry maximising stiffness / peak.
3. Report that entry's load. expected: 286.0 N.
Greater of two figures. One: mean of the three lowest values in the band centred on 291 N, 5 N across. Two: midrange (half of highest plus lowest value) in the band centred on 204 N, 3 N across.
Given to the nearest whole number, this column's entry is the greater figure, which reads 251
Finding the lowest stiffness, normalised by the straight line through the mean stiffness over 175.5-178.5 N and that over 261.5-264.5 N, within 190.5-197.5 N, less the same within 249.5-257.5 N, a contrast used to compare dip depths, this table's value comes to -0.2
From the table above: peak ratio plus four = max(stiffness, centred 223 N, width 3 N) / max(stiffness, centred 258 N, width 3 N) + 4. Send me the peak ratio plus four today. 5.01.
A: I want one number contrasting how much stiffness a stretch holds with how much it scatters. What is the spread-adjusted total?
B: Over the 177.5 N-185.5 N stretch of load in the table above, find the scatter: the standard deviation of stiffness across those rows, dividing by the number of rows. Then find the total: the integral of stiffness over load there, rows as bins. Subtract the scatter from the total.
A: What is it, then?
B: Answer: 1251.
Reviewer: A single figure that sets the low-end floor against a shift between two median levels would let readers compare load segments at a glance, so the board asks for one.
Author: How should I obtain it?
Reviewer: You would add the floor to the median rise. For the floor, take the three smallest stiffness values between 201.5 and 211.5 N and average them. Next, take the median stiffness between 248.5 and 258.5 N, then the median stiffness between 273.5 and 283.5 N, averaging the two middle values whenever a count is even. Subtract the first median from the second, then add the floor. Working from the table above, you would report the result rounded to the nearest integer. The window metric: 233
